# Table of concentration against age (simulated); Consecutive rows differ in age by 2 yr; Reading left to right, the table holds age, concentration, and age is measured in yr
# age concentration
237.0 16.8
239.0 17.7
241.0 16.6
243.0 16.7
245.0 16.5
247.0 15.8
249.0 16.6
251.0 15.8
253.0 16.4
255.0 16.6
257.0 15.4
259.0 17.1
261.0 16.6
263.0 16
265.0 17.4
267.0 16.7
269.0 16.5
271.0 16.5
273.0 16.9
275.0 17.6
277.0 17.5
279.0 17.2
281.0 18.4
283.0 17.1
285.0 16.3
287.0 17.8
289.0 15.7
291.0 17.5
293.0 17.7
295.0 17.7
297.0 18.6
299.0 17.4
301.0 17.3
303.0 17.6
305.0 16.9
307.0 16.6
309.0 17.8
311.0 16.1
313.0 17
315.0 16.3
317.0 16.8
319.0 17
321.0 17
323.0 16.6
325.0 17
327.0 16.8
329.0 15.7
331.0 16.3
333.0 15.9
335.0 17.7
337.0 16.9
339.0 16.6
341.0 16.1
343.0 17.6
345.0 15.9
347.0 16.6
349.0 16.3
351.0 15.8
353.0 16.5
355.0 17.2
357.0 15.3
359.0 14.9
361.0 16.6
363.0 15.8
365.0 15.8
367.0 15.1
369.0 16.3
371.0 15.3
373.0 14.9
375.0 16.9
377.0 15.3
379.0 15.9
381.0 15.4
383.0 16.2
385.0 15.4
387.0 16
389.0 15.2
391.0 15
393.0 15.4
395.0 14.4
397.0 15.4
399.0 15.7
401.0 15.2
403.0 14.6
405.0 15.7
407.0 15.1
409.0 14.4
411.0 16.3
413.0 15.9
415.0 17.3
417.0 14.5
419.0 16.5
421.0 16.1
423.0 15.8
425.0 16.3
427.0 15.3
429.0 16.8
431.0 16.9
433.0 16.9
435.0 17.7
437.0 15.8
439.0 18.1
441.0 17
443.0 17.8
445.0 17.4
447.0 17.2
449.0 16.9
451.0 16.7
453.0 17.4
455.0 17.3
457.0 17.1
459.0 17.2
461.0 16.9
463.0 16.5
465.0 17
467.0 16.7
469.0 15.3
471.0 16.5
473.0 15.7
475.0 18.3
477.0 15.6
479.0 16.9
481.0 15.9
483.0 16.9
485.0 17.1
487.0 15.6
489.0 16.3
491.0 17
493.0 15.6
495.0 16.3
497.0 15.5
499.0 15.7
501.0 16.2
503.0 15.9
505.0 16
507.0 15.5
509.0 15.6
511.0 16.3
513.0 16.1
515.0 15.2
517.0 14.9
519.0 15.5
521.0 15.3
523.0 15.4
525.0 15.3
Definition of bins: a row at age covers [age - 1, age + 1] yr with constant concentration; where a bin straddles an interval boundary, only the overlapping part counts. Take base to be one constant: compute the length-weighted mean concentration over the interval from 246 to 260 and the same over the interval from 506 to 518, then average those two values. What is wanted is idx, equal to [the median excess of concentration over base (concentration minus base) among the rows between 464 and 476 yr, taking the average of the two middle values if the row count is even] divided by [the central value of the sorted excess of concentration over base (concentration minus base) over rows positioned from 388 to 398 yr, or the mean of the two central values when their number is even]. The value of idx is -0.9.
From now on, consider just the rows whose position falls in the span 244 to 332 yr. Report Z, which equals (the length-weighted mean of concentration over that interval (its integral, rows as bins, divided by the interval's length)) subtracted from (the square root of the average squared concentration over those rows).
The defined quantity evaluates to 0.015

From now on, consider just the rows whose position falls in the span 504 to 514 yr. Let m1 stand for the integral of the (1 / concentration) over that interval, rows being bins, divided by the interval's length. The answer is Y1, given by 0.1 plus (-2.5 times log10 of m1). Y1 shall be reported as 3.10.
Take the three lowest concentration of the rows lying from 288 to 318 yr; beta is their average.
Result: 16.0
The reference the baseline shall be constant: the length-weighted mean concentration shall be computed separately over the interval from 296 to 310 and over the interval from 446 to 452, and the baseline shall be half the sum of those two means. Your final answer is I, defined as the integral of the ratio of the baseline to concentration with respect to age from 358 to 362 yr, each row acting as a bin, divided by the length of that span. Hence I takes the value 1.095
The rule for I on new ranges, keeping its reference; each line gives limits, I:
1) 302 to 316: 1.019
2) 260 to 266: 1.033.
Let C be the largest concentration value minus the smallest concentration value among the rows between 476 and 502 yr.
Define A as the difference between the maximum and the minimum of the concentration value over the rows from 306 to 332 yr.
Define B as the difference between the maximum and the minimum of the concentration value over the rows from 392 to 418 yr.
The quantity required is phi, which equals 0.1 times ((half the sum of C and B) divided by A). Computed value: 0.107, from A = 2.10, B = 2.9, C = 1.60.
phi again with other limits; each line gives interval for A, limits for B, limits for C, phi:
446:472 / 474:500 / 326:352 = 0.114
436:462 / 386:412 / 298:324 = 0.078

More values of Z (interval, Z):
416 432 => 0.018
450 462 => 0.002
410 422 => 0.022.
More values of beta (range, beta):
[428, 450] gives 16.5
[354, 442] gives 14.4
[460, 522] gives 15.1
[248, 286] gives 15.7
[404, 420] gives 14.7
